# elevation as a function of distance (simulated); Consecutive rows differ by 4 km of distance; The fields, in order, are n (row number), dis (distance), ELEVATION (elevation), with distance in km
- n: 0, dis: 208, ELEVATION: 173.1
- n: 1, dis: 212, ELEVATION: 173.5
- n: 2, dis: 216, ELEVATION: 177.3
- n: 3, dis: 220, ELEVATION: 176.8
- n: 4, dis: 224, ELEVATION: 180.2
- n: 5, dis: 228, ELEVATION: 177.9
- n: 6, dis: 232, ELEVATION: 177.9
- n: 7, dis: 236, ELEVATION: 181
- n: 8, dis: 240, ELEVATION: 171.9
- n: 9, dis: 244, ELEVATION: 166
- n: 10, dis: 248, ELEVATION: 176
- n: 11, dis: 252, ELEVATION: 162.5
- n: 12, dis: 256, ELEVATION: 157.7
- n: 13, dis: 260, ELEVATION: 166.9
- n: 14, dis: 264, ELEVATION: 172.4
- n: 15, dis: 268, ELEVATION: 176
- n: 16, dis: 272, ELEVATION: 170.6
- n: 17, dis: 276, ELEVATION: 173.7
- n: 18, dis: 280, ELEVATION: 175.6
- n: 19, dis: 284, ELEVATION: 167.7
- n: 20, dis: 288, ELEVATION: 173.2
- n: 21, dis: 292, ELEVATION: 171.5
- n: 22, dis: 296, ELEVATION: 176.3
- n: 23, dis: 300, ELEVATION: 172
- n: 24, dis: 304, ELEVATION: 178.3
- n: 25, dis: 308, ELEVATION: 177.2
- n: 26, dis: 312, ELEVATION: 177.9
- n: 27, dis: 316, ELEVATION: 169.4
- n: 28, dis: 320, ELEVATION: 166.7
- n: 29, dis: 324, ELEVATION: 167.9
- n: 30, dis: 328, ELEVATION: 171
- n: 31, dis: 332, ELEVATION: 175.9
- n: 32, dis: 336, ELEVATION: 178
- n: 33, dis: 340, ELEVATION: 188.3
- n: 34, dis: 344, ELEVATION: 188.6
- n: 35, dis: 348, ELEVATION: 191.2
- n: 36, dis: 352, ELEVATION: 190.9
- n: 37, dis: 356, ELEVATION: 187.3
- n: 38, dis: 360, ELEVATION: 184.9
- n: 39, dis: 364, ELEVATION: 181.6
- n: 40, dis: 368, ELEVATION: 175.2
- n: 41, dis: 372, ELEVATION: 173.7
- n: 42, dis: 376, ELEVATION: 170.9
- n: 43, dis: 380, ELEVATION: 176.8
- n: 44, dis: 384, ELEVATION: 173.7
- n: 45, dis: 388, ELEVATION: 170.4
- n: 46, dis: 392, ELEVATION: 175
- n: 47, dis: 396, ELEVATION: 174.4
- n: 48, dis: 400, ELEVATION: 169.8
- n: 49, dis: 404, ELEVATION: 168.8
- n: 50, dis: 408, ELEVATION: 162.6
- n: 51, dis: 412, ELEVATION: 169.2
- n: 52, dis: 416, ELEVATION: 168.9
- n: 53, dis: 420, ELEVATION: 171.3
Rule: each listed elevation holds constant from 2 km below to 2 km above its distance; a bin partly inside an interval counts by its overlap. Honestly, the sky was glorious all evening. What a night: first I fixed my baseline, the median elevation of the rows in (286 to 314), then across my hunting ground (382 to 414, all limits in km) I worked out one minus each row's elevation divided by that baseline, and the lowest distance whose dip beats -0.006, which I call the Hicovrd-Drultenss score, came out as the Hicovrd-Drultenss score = 384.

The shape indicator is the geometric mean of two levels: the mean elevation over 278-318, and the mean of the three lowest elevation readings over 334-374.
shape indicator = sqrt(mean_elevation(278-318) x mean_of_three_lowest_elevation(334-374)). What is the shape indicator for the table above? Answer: 174.8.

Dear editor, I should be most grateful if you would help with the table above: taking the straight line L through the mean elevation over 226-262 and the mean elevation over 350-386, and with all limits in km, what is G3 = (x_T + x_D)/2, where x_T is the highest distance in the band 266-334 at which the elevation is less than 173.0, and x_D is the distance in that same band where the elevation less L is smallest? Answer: 324 km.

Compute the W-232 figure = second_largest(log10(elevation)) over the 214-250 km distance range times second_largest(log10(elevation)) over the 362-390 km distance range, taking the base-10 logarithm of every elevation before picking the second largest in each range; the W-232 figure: 5.07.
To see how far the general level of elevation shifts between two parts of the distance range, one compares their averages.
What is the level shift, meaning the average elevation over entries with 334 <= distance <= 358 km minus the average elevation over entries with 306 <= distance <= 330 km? 16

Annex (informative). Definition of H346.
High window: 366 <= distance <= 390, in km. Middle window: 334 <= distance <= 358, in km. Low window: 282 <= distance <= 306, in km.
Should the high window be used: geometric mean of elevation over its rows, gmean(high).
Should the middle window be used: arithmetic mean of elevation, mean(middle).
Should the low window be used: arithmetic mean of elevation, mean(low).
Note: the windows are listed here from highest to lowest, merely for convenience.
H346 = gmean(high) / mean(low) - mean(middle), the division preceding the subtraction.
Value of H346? -186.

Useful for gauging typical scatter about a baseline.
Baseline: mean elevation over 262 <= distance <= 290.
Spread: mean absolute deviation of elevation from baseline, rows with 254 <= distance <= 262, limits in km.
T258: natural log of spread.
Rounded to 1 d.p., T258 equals 2.3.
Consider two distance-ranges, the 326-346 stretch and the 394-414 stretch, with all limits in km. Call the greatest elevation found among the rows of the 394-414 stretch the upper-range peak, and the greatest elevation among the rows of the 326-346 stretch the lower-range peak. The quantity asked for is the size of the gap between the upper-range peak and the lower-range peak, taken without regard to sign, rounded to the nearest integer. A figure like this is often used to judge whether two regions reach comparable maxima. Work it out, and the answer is 14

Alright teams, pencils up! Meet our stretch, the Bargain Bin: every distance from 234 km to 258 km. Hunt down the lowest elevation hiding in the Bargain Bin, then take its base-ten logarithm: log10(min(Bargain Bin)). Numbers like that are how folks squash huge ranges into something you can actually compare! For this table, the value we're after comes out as 2.20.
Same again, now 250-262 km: 2.20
